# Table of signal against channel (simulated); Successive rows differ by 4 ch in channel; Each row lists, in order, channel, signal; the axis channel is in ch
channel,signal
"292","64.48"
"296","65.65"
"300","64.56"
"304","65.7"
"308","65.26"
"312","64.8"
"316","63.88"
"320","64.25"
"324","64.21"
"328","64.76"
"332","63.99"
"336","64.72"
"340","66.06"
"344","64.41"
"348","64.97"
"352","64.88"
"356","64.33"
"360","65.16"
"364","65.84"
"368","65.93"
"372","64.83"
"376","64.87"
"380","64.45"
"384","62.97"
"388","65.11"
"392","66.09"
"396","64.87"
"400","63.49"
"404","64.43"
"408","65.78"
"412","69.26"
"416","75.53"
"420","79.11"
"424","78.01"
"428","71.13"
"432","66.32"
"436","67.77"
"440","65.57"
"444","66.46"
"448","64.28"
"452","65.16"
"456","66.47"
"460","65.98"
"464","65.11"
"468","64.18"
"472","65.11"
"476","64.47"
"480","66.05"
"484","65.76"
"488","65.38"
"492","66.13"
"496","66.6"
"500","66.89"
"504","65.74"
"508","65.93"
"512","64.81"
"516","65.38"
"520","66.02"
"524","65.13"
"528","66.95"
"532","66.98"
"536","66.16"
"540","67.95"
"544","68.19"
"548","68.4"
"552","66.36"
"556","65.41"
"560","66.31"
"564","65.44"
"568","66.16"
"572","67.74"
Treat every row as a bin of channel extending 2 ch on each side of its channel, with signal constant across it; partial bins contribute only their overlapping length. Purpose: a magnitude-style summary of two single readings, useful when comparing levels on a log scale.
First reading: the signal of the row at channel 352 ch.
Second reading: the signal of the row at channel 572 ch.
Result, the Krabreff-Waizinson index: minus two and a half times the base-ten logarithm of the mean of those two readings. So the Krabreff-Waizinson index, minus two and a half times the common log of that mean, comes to -4.554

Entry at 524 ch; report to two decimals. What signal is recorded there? 65.13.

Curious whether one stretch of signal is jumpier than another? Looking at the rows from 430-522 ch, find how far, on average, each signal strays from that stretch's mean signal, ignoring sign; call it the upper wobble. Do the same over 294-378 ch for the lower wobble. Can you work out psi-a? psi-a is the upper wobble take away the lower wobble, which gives 0.17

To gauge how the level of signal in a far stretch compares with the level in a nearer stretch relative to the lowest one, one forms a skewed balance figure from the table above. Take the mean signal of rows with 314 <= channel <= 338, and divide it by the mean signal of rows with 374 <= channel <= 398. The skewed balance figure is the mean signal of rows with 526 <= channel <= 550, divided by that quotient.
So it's 67.9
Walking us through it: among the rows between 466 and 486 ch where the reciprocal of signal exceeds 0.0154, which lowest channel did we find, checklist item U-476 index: 468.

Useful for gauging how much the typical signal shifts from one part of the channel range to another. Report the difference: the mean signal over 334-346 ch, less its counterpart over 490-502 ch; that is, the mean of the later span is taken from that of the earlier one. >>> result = -1.5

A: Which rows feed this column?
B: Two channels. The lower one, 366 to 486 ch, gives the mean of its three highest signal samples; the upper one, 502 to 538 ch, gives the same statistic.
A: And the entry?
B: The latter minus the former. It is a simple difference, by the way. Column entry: -11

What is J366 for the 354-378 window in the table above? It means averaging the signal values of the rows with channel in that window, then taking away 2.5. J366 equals 62.7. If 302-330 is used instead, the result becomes 62.2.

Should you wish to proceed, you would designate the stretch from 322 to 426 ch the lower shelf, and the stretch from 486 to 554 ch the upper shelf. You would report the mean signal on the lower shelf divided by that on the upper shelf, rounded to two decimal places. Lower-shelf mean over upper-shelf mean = 1.00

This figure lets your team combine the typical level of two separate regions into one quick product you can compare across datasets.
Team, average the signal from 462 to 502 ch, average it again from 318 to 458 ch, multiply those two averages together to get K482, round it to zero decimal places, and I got 4356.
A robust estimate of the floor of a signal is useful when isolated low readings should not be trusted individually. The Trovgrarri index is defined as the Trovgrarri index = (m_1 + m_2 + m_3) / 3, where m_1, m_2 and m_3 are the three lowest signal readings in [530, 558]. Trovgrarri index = 66.0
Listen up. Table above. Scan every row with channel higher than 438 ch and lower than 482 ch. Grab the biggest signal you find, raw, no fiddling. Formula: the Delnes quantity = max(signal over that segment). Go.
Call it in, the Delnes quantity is 66.47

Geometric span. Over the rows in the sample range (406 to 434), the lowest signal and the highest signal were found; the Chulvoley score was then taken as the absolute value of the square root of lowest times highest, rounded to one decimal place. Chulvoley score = 72.1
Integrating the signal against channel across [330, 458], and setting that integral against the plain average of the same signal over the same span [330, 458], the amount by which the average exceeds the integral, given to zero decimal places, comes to -8462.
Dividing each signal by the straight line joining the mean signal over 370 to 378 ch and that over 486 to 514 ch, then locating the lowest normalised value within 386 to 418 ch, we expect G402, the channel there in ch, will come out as 400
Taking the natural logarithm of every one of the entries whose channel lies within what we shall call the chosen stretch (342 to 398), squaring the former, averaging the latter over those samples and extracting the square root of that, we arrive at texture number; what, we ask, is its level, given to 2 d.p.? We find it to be 4.17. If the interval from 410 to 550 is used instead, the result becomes 4.21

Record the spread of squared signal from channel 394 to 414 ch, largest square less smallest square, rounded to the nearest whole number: 766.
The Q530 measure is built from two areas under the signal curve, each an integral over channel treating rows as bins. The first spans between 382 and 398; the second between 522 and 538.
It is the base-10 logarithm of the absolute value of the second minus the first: 1.4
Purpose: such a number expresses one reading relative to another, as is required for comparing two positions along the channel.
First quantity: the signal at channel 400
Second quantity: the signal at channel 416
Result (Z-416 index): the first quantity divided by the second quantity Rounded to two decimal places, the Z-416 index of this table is 0.84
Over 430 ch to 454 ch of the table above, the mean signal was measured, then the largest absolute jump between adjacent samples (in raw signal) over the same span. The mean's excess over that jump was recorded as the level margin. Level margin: 63.7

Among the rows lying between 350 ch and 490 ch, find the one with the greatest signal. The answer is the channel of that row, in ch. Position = 420 ch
